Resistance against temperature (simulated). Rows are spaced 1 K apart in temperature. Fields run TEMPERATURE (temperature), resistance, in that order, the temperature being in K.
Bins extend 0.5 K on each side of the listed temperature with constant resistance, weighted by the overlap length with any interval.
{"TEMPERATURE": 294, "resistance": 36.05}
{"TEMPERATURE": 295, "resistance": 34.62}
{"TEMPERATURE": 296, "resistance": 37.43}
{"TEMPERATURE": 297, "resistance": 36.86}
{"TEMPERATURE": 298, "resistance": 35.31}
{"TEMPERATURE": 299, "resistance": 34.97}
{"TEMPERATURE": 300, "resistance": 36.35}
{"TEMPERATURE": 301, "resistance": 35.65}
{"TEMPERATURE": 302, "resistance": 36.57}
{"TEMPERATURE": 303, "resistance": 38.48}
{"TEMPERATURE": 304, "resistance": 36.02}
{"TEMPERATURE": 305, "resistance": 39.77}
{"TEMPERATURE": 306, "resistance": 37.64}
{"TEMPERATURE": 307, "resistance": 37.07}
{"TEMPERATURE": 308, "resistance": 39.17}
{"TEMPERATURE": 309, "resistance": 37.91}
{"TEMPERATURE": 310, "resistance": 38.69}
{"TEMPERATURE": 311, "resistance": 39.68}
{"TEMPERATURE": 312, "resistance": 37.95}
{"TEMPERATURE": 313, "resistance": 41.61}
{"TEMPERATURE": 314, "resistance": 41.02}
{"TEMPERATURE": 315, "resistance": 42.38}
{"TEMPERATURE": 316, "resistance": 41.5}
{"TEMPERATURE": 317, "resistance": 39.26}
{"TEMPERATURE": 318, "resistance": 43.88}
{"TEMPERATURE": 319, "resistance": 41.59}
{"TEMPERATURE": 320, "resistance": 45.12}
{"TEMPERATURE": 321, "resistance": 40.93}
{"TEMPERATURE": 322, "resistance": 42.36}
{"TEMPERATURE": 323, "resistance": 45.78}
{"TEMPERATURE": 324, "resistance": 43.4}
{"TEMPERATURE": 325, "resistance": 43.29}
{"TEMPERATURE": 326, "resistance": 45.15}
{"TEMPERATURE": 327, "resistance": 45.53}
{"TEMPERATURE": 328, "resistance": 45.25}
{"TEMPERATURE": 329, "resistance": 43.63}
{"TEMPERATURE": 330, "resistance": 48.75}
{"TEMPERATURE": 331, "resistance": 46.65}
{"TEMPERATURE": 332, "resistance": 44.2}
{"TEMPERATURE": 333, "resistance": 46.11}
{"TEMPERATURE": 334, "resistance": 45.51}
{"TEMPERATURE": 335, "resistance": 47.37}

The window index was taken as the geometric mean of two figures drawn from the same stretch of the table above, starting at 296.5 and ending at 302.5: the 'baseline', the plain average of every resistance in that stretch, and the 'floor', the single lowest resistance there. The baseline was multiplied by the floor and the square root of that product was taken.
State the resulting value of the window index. 35.5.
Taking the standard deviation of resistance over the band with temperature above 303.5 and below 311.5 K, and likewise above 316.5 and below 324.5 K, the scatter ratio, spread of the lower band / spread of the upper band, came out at 0.60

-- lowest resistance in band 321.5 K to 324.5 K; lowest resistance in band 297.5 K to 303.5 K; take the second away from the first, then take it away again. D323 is -28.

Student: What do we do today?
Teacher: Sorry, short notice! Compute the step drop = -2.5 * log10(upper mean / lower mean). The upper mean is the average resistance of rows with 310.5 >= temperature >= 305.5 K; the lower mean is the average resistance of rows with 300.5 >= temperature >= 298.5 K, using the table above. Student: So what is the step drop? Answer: -0.072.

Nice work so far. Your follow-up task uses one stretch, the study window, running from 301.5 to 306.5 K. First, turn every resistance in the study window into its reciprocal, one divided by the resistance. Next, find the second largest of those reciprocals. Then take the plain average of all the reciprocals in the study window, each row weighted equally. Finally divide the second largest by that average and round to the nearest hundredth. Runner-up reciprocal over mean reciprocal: 1.03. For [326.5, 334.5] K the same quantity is 1.03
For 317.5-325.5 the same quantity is 1.04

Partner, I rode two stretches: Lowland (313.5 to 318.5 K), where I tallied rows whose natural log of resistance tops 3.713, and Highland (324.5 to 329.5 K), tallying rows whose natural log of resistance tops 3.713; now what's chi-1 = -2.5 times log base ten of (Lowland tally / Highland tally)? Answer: 0.24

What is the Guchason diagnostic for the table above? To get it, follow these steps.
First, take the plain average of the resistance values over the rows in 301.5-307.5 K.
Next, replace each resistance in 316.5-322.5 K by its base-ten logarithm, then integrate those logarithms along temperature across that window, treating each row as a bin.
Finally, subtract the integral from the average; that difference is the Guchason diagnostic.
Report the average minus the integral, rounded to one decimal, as 27.8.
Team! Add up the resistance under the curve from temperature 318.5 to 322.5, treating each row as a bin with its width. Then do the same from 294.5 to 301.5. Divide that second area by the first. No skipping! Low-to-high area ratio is 1.5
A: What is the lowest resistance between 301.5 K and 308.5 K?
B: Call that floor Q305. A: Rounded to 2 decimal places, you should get 36.02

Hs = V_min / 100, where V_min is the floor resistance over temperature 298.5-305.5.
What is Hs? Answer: 0.35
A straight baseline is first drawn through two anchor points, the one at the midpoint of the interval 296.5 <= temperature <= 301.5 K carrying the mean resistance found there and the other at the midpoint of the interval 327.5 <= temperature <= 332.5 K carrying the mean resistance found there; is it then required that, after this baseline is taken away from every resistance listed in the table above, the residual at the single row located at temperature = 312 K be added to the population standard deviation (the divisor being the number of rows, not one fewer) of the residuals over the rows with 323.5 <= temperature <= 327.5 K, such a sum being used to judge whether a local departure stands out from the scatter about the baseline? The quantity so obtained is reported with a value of -1.3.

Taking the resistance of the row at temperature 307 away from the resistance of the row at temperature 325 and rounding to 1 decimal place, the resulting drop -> 6.2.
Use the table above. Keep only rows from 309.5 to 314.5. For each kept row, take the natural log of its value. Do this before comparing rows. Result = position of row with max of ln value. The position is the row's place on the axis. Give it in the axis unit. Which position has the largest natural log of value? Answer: 313 K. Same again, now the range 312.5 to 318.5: 318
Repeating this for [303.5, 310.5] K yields 305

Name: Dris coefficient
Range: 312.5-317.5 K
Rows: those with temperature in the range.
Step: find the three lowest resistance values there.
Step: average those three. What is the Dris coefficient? 41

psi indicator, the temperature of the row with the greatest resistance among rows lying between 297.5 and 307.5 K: 305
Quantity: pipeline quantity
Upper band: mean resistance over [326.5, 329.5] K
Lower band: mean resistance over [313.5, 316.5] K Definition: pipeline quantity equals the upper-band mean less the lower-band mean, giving 3.2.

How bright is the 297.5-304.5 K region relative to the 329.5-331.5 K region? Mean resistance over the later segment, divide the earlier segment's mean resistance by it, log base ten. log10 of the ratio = -0.12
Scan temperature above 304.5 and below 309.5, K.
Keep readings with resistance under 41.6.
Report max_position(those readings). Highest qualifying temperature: 309 K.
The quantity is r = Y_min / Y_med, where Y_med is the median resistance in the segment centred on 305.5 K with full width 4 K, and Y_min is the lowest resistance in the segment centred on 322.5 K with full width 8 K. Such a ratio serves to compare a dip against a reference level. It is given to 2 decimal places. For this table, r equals 1.10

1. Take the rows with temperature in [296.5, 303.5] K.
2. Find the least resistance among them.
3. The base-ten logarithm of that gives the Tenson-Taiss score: 1.54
